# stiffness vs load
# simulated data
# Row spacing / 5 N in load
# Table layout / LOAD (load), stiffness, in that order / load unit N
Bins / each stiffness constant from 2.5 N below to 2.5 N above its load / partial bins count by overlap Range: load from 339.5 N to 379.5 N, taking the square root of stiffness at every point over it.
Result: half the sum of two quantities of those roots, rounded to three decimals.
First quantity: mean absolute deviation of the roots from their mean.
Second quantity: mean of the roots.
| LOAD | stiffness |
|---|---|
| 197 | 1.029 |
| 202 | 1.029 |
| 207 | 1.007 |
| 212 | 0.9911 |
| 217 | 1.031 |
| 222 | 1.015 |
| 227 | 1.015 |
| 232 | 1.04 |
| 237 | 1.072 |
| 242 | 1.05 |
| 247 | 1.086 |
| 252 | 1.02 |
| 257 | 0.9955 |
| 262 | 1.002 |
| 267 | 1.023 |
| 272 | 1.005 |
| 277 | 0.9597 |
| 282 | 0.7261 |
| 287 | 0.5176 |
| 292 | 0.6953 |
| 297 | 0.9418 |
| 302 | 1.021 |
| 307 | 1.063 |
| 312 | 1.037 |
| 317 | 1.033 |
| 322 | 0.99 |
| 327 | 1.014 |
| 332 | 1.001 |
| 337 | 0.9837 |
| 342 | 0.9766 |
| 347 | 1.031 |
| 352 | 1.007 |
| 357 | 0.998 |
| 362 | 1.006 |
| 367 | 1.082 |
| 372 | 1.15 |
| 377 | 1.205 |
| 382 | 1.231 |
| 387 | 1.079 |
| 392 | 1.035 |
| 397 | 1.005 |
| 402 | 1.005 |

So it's 0.530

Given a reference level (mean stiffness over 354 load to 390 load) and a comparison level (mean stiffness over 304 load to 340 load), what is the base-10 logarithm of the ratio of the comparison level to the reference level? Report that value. -0.04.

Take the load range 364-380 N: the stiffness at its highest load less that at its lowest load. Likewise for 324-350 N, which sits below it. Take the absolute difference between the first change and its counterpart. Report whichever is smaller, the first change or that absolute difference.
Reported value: 0.11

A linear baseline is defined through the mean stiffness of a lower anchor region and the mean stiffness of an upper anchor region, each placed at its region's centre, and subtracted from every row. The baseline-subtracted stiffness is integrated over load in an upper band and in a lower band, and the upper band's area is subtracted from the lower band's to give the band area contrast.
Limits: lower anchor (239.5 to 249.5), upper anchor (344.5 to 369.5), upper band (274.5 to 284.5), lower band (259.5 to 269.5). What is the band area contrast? 1.6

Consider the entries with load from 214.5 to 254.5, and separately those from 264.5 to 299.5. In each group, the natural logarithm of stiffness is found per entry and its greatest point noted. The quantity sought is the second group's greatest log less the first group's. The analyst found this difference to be -0.06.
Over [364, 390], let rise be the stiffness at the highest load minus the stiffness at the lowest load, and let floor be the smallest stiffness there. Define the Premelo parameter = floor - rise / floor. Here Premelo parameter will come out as 1.08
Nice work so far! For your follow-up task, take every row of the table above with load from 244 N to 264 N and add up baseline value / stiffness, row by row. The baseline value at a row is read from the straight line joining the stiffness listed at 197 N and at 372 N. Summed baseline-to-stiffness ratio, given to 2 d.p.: 4.17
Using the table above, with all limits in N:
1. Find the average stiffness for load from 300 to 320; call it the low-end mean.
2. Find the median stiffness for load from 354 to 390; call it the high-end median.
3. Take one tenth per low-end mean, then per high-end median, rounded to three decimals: 0.089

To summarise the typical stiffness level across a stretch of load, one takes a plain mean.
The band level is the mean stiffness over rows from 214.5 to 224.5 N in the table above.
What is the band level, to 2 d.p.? 1.02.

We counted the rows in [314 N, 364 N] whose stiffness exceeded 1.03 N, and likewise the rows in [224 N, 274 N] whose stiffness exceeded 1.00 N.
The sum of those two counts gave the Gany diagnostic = 11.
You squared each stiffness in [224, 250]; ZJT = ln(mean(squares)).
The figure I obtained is 0.10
